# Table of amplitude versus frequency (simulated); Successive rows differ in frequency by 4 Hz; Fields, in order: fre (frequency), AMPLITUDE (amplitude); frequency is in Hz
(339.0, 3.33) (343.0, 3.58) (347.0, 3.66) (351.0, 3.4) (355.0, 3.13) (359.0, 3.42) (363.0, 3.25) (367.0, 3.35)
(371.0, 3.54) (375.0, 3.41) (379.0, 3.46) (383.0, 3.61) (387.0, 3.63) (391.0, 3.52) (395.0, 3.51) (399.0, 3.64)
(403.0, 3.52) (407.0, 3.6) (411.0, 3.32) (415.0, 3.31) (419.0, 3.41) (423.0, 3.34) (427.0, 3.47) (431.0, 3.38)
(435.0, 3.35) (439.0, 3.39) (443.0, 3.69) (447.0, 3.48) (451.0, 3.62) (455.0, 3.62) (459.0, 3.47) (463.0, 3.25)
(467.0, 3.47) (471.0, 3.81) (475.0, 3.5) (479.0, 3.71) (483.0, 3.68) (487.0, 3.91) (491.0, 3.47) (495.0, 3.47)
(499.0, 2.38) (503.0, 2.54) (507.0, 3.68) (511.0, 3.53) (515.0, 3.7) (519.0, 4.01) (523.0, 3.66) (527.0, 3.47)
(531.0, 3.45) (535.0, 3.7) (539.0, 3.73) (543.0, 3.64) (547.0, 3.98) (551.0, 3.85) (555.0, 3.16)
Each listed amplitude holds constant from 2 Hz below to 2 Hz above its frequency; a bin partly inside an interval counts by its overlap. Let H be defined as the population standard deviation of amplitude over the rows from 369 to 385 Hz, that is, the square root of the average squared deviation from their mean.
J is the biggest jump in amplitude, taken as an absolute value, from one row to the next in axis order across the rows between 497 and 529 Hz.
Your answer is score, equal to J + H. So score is 1.22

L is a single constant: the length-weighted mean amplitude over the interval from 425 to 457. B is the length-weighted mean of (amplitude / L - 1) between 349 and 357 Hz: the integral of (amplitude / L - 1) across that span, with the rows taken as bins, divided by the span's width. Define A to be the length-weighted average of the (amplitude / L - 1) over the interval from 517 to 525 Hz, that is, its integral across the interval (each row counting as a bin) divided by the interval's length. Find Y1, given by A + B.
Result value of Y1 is 0.029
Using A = 0.10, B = -0.067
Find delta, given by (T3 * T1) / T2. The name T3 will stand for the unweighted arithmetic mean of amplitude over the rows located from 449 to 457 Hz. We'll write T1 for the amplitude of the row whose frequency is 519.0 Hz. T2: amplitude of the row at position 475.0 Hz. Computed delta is 4.15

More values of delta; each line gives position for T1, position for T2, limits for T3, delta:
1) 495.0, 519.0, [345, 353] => 3.05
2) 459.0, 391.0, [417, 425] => 3.33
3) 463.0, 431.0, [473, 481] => 3.47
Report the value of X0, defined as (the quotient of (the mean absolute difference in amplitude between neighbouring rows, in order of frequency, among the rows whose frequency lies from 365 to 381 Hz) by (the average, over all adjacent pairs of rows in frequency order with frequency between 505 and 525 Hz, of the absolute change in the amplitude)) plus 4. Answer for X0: 4.5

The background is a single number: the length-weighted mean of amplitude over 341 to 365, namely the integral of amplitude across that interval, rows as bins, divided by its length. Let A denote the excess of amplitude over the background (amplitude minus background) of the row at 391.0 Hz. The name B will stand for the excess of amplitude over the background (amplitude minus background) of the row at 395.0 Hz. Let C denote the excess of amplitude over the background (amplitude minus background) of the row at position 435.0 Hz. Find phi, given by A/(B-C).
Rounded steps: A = 0.11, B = 0.10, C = -0.06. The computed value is 0.7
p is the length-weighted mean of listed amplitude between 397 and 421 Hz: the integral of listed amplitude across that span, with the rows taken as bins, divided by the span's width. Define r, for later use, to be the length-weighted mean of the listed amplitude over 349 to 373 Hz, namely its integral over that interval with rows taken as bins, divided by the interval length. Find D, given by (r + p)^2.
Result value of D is 46.4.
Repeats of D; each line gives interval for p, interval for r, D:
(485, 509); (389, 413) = 45.7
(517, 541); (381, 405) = 52.4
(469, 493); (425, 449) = 51.0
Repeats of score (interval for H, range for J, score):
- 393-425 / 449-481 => 0.46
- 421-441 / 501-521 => 1.19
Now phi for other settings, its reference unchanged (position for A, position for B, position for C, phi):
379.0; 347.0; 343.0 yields 0.7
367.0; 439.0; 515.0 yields 0.2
